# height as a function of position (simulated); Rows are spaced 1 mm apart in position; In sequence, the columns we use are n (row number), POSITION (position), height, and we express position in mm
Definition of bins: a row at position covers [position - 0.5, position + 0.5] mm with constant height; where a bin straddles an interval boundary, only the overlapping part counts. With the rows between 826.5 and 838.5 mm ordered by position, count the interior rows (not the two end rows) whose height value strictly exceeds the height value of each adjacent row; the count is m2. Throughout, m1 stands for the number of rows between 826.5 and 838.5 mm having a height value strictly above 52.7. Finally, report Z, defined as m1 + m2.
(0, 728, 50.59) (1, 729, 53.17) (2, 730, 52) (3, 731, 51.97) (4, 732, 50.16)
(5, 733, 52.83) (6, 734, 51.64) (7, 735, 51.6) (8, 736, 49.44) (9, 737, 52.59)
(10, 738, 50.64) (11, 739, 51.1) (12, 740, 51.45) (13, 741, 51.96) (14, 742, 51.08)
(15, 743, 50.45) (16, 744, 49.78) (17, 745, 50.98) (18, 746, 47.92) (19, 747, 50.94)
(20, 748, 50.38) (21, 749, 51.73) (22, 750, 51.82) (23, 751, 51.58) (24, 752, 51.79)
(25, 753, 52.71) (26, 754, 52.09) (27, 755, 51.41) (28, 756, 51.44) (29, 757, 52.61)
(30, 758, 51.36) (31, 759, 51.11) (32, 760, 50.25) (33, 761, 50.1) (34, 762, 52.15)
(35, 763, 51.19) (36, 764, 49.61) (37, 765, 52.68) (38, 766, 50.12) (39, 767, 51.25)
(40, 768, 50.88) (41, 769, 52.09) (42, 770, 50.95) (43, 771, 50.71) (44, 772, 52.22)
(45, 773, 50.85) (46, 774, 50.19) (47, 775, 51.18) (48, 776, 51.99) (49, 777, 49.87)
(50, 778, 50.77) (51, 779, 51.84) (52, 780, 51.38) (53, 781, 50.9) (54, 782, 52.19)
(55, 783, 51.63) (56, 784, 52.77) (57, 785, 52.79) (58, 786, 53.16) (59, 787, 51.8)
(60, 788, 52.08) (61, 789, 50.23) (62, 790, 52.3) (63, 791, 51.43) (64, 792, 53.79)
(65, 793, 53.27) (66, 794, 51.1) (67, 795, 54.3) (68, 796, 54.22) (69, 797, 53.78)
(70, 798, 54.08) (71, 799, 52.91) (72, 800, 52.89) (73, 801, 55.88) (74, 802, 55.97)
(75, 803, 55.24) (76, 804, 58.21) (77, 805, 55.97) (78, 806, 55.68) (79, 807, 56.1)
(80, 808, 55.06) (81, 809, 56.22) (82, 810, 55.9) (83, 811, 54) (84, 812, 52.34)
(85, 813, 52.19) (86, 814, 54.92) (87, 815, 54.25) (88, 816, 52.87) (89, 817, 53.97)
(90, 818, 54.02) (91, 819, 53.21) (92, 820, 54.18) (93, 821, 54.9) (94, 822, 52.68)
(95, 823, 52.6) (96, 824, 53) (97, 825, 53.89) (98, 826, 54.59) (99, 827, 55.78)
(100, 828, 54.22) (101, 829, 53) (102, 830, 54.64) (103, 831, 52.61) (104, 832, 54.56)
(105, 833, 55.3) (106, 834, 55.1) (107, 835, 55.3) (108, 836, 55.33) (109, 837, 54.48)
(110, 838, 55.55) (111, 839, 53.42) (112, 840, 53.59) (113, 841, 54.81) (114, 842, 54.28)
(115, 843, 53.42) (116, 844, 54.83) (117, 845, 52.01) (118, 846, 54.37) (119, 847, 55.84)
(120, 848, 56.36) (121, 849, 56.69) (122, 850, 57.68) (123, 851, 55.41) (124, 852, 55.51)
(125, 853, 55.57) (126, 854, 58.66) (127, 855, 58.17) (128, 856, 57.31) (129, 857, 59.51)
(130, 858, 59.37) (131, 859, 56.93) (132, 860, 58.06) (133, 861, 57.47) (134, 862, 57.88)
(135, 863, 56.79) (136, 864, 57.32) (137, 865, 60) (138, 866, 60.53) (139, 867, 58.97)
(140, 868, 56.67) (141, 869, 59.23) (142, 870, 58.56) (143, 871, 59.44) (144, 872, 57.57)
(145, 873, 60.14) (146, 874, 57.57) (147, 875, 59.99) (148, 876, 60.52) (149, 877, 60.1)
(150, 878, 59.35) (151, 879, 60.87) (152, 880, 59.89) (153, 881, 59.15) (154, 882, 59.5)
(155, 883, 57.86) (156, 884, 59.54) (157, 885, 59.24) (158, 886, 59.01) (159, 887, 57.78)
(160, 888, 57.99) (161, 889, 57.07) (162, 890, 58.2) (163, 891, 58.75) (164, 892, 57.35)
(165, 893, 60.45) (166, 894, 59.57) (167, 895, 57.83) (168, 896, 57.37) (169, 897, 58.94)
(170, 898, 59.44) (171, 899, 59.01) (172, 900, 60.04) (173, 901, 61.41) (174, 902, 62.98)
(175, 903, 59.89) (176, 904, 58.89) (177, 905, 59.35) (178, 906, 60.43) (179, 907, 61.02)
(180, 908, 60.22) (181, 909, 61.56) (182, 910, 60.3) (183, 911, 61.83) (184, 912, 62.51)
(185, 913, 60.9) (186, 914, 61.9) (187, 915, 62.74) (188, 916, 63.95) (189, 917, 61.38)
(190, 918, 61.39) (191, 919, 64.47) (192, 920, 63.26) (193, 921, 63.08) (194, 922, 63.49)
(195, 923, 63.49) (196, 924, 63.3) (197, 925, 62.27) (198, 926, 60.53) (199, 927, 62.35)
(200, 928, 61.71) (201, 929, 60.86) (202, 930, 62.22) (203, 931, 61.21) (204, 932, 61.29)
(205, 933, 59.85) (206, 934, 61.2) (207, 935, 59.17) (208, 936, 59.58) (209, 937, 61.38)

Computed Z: 14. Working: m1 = 11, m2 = 3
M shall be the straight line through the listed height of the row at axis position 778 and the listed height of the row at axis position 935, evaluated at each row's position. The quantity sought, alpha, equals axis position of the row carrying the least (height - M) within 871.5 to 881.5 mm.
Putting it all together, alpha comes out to 874 mm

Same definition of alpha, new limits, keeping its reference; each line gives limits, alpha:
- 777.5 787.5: 781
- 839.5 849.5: 845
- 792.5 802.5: 794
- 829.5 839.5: 831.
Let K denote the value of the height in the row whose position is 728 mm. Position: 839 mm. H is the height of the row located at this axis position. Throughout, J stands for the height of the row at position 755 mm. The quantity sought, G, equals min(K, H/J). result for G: 1.04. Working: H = 53.42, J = 51.41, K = 50.59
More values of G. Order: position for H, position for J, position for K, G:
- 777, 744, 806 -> 1.00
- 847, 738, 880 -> 1.10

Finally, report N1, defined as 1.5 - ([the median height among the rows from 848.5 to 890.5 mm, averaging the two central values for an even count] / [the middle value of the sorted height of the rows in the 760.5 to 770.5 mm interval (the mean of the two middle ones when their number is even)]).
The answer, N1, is 0.36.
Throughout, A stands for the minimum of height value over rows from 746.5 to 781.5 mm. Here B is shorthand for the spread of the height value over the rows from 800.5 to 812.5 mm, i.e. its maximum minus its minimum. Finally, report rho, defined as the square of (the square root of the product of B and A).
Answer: 291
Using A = 49.61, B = 5.9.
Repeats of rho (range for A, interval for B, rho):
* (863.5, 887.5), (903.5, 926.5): 316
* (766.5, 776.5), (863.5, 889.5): 211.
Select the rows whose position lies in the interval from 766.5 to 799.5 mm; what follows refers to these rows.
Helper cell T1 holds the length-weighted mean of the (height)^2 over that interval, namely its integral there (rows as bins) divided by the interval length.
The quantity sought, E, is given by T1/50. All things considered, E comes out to 54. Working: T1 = 2702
